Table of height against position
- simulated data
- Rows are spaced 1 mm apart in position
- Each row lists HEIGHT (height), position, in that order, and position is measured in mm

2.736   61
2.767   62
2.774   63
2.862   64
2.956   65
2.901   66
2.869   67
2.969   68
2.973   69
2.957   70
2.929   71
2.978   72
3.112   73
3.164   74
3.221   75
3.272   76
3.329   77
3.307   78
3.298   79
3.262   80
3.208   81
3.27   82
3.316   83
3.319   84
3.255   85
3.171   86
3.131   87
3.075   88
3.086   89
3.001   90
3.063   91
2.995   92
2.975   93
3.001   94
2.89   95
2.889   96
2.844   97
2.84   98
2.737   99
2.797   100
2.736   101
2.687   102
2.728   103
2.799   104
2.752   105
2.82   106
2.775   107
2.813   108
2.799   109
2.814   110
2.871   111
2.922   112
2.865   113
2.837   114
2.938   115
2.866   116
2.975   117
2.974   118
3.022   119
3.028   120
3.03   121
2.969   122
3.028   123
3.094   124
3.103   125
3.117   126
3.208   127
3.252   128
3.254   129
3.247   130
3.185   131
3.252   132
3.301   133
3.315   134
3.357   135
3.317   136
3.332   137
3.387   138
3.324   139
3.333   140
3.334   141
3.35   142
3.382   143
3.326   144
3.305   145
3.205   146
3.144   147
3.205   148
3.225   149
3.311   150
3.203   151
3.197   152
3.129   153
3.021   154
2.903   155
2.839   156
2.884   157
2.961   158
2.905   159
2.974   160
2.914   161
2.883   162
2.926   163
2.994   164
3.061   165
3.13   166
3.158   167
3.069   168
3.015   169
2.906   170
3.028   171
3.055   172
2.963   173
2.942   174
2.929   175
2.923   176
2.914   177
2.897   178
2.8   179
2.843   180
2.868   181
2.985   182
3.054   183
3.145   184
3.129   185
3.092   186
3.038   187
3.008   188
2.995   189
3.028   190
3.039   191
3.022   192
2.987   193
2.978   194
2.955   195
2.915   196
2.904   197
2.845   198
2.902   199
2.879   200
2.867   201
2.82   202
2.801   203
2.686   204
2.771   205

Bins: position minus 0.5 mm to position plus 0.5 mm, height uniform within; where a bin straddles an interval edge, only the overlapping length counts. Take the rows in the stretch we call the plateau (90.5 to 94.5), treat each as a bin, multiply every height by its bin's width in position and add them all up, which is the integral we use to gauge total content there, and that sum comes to 12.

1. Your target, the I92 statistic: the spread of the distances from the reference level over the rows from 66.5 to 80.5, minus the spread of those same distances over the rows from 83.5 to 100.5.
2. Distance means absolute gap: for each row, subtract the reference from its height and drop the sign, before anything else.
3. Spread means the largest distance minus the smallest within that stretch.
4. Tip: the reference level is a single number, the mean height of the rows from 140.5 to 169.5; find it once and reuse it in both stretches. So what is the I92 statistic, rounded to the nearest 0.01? -0.13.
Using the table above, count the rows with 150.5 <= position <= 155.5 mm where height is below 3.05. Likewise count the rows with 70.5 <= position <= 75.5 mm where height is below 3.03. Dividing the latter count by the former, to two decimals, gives 1.00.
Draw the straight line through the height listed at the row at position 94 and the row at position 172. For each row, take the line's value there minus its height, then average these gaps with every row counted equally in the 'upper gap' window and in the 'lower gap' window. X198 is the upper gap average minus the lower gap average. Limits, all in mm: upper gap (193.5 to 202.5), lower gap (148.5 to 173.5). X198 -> 0.16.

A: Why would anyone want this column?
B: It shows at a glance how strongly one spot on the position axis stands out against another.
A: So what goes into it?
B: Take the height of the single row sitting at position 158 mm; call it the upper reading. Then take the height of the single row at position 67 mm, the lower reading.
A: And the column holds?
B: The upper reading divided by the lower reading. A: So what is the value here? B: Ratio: 1.03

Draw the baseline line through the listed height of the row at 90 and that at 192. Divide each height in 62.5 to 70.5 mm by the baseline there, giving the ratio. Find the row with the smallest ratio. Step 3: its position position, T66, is 63 mm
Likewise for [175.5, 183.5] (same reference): 179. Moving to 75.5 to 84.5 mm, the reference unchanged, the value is 81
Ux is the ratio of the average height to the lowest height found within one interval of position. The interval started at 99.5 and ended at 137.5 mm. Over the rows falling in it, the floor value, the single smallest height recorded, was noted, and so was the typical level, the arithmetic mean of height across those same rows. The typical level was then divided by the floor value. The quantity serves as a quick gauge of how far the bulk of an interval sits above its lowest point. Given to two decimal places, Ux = 1.12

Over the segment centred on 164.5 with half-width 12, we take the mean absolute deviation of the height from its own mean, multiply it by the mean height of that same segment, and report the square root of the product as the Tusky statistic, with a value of 0.46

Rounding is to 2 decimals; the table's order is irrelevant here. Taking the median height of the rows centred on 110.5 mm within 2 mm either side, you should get 2.84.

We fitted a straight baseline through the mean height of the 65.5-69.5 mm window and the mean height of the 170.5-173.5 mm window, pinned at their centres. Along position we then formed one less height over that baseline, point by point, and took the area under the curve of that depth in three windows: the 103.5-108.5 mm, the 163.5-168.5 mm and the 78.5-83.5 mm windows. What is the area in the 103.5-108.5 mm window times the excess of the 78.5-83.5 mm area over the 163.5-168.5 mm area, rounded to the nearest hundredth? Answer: -0.13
